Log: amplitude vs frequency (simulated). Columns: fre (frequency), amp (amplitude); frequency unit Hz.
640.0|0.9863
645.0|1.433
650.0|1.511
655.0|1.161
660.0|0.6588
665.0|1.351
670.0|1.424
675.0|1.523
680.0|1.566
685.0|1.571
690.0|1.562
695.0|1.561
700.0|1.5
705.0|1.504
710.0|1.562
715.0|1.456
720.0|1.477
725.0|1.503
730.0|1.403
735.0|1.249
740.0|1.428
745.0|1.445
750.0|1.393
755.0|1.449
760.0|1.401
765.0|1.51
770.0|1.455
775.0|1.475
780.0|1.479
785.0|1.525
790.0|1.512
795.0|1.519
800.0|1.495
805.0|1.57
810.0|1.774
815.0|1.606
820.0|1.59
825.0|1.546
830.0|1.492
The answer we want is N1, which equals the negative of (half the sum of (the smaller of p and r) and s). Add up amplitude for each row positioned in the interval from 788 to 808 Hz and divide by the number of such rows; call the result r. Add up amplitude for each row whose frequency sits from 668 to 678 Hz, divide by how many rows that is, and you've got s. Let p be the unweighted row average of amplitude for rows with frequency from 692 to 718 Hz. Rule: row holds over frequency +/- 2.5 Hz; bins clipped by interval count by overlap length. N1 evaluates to -1.50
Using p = 1.52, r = 1.52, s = 1.47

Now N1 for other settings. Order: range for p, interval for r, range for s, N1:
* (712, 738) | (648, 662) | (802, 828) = -1.36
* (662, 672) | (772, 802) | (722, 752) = -1.40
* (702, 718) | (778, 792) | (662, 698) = -1.51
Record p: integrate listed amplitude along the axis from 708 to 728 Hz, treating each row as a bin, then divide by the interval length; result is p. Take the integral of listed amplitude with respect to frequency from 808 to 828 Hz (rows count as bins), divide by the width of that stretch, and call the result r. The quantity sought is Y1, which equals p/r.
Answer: 0.92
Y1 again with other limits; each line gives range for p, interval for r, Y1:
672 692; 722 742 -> 1.11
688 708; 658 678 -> 1.21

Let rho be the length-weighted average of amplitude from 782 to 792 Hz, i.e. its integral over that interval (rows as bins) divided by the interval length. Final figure 1.52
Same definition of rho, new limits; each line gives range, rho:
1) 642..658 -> 1.33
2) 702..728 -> 1.50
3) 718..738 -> 1.41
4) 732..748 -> 1.38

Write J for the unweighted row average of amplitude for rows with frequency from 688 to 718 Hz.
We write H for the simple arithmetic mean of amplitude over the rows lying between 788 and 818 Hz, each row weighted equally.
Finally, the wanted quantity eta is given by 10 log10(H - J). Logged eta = -12.6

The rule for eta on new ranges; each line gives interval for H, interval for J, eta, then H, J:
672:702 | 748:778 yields -10.0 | 1.55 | 1.45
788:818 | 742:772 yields -8.6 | 1.58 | 1.44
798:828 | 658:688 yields -6.1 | 1.60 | 1.35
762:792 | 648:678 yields -6.6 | 1.49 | 1.27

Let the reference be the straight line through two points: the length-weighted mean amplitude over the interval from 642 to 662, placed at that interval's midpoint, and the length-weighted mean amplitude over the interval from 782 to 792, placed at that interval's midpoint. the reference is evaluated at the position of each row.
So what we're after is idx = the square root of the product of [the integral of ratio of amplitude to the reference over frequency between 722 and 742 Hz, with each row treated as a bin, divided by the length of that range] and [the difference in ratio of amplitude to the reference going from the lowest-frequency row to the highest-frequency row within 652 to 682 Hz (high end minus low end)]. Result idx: 0.53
